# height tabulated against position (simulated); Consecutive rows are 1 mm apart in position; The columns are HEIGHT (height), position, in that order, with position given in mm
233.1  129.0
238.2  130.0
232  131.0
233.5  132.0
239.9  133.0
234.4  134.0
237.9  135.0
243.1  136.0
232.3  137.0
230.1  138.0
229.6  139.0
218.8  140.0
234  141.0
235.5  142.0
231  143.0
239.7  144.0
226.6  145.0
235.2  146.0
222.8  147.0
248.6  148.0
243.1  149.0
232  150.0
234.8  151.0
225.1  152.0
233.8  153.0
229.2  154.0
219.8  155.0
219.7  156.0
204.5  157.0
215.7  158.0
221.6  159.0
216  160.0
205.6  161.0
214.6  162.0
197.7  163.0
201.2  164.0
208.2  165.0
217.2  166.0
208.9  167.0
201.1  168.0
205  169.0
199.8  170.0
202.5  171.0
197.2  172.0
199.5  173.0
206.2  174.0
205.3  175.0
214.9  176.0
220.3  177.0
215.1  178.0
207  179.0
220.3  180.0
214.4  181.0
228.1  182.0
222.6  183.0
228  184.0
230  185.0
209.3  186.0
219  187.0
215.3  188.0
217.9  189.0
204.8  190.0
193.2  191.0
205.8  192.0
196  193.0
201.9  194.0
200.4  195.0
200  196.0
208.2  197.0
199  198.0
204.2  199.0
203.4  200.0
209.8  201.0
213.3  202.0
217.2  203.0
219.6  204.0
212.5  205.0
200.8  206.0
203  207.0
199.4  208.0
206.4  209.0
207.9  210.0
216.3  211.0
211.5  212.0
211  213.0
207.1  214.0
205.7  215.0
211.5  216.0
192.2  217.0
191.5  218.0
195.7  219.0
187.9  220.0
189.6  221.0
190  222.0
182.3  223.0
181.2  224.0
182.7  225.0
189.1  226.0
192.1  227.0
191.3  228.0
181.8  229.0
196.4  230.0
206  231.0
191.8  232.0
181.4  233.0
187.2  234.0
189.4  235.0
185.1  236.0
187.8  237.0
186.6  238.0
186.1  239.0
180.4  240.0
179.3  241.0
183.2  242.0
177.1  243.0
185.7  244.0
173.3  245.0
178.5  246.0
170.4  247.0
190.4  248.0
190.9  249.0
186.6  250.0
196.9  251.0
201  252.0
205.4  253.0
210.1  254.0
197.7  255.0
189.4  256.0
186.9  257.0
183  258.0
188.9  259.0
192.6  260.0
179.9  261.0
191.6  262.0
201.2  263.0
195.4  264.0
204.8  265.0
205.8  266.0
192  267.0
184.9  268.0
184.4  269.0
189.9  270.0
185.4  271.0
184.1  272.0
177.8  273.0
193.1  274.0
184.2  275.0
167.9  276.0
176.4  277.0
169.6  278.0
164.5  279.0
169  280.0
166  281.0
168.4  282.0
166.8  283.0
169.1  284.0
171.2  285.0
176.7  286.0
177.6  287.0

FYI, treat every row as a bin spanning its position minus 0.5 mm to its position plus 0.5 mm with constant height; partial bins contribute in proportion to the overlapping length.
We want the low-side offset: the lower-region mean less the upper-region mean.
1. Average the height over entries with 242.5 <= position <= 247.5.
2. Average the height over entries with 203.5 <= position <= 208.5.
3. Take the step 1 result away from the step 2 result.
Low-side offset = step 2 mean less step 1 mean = 30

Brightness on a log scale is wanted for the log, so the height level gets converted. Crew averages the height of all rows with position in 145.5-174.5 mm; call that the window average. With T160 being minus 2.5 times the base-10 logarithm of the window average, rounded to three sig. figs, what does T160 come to -5.84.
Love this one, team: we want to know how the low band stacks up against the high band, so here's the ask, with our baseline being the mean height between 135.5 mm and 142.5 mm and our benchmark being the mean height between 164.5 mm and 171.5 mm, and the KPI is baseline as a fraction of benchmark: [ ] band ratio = 1.13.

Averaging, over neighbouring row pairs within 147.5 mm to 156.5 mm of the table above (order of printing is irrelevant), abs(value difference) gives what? 6.5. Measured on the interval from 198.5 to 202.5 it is 3.6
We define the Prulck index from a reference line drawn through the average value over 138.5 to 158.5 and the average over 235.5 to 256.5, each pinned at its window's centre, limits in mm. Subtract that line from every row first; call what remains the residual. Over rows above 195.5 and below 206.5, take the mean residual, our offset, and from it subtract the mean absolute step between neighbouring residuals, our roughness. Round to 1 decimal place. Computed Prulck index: -4.7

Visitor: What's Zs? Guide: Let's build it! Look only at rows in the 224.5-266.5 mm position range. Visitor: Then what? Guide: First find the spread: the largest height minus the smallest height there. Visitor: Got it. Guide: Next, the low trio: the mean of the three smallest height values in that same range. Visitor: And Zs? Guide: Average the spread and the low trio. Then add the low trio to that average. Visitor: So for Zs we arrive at 280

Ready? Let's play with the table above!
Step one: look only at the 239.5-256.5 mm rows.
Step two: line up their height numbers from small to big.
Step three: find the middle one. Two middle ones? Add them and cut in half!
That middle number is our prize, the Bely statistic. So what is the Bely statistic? 187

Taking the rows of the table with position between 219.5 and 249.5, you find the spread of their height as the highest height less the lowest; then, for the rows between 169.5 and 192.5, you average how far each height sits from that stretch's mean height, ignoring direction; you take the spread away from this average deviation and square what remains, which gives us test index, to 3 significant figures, 716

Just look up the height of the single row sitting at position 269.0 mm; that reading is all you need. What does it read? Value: 184.4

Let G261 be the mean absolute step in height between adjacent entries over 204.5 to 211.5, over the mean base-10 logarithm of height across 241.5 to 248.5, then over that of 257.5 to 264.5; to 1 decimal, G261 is 1.1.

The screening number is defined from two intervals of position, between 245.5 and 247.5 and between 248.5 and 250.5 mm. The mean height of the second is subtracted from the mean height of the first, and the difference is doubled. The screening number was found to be -29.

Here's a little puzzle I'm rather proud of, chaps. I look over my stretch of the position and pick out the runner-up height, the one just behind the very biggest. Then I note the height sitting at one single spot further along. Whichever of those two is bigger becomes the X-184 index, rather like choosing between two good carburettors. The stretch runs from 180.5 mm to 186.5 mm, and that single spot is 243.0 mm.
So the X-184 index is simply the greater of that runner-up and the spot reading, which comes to 228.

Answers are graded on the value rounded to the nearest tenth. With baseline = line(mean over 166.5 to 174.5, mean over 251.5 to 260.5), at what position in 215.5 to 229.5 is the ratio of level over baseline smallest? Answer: 224.0 mm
